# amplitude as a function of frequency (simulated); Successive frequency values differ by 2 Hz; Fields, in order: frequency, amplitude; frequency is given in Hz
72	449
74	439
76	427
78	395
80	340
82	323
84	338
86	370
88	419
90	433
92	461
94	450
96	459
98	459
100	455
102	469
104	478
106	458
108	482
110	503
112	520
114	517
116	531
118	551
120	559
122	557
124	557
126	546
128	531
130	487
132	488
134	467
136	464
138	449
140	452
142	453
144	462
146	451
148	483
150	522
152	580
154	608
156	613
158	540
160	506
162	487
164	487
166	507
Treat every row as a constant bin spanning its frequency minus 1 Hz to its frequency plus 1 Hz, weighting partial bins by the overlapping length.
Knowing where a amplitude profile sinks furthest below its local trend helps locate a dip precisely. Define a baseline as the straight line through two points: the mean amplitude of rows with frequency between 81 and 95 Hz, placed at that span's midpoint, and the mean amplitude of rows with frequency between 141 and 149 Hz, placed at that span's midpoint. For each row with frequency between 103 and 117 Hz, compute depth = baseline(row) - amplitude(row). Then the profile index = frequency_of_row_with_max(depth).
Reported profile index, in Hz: 106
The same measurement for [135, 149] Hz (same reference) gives 146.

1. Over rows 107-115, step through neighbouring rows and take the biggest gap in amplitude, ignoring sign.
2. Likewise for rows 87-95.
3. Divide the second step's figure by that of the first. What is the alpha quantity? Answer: 1.3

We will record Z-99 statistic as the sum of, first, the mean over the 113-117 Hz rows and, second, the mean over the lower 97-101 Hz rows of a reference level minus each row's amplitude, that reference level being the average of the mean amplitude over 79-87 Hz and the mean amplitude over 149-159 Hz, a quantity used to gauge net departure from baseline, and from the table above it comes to -66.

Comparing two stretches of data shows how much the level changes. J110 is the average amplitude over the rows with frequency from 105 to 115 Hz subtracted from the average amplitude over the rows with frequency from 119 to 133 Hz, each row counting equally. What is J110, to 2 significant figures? 36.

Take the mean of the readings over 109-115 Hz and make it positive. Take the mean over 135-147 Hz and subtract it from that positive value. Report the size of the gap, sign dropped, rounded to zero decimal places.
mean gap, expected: 58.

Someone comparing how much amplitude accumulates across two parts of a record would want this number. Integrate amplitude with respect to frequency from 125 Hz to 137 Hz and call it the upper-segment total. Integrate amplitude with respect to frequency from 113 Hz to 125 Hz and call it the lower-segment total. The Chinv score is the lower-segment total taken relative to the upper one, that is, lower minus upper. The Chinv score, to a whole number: 578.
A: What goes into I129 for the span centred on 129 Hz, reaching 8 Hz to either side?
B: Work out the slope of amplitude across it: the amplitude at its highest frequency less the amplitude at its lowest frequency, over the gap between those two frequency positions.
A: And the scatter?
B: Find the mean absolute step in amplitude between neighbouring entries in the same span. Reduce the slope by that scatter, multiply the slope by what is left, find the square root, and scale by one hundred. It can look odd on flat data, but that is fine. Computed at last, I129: 1159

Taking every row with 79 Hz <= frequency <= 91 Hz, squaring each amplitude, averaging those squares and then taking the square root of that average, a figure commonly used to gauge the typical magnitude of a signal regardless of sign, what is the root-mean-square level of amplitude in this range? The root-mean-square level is 373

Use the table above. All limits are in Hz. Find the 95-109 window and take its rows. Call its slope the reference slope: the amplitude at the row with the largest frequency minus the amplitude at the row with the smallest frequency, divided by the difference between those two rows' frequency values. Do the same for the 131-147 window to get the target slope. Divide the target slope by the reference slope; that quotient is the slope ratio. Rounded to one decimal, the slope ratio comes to -1.4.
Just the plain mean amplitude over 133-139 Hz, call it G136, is 460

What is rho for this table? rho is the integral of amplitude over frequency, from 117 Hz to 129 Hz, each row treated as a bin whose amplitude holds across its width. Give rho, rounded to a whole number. 6602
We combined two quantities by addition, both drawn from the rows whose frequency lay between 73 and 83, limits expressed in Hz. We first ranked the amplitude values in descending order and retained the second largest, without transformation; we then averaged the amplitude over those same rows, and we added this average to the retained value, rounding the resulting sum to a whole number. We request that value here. 812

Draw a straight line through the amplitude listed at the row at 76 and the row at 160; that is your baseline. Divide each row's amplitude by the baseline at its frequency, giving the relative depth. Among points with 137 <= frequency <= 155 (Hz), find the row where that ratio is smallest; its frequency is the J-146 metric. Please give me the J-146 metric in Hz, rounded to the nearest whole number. 146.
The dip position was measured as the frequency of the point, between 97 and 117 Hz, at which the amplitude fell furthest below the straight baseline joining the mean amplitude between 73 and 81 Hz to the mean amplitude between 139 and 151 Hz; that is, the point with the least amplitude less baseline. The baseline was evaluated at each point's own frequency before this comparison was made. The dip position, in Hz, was 106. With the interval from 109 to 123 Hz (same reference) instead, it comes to 110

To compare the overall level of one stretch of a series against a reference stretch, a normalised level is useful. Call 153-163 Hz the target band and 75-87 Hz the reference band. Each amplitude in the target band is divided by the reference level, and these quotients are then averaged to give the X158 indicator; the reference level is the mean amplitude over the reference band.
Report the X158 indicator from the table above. 1.51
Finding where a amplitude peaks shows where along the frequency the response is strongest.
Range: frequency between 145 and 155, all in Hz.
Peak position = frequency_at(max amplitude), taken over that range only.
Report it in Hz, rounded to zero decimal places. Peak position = 154 Hz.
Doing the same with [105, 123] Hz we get 120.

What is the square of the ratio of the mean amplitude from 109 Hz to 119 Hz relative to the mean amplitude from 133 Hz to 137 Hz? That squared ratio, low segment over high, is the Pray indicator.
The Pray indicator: 1.3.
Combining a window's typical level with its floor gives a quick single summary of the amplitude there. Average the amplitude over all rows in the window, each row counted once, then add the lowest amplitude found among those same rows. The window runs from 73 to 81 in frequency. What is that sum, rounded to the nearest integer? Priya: 740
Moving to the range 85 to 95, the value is 797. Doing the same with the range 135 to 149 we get 908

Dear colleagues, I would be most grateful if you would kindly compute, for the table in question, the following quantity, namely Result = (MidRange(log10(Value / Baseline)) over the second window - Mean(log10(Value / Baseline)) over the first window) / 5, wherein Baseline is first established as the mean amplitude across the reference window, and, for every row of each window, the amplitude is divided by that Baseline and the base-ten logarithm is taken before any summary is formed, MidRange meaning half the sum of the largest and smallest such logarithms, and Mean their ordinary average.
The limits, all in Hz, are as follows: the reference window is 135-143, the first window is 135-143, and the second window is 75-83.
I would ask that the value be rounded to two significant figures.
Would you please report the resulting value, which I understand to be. -0.018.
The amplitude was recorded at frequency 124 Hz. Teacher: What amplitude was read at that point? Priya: 557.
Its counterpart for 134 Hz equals 467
